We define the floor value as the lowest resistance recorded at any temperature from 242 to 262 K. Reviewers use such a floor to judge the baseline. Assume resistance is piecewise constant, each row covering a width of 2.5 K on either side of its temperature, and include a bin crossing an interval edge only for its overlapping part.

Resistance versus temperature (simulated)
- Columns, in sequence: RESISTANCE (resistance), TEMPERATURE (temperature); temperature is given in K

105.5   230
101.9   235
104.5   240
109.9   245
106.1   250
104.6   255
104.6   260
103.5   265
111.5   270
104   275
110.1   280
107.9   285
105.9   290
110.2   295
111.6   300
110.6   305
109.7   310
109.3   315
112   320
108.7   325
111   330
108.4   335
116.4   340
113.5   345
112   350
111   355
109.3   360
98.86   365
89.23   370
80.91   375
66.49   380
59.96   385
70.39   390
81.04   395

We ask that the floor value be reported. 104.6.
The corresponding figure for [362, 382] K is 66.49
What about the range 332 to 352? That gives 108.4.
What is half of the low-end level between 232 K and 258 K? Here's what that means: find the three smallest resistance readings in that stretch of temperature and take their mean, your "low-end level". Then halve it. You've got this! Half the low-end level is 51.8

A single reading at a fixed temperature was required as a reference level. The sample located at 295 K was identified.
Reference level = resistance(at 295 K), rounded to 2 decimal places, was 110.20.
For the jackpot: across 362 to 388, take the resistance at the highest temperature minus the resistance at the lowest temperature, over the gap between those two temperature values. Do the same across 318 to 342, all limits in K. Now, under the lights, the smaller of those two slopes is -1.9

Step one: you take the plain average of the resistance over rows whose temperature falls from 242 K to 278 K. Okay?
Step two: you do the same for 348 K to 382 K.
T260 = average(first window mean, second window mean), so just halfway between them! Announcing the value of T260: 101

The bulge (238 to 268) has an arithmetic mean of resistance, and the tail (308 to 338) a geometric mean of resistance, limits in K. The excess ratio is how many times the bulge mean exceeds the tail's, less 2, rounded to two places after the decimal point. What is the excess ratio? -1.04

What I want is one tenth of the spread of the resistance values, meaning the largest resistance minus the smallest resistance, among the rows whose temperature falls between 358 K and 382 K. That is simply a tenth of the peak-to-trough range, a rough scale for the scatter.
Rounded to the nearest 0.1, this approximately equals 4.3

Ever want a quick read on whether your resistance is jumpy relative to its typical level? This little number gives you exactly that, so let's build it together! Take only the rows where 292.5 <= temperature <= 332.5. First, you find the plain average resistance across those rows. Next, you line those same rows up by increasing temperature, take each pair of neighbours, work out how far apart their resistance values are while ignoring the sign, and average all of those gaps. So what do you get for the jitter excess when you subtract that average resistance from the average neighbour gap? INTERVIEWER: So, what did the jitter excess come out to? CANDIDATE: -109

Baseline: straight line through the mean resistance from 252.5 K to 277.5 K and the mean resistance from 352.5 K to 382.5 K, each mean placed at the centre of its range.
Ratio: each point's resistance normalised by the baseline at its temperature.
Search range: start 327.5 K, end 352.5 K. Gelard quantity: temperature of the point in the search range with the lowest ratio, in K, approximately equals 335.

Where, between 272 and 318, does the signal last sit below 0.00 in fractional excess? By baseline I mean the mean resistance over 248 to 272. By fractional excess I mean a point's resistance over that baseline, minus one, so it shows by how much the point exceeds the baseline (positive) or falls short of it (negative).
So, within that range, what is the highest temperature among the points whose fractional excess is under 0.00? 290 K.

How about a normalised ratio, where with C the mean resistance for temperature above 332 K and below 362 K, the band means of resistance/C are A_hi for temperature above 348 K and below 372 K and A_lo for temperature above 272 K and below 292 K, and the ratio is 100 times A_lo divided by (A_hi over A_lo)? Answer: 98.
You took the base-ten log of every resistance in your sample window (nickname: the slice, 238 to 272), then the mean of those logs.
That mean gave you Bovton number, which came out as 2.027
